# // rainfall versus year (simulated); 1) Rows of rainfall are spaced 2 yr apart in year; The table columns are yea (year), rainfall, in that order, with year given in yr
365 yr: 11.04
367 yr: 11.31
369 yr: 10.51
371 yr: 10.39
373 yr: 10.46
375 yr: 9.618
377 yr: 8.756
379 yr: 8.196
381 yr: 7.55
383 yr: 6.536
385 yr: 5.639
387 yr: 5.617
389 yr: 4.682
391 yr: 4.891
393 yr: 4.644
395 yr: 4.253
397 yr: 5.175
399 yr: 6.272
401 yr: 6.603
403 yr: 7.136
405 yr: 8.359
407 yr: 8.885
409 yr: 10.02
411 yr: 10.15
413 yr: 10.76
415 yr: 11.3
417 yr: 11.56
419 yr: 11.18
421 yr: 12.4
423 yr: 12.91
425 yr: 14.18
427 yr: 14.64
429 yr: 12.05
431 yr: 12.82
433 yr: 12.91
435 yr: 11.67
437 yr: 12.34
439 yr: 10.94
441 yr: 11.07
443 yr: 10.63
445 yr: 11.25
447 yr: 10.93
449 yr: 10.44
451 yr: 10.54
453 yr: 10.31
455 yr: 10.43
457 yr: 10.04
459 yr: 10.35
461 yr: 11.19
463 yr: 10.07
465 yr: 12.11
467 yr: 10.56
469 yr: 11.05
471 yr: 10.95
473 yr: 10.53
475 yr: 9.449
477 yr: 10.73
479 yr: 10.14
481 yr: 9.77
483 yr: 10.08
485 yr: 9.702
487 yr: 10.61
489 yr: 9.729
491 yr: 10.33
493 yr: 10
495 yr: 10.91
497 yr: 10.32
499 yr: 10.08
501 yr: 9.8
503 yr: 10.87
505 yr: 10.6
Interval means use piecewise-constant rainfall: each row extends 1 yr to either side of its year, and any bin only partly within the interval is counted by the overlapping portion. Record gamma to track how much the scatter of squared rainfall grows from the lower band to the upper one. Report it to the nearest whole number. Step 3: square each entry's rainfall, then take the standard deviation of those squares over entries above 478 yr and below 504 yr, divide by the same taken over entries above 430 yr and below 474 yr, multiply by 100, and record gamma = 44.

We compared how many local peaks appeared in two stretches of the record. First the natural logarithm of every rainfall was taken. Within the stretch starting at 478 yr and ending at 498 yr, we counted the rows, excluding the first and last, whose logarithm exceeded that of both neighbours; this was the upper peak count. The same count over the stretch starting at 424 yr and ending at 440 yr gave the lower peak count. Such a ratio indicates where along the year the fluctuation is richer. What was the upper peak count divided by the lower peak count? 1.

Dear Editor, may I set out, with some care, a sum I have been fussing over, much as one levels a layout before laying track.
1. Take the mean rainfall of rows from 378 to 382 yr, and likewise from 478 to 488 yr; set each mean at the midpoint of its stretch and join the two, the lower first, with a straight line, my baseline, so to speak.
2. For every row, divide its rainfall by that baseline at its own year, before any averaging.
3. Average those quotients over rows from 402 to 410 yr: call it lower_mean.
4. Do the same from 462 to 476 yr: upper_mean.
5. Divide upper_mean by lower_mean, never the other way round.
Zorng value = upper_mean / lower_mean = 1.07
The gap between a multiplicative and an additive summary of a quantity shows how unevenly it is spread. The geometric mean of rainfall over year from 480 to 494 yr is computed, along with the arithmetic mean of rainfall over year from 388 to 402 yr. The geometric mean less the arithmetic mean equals 4.8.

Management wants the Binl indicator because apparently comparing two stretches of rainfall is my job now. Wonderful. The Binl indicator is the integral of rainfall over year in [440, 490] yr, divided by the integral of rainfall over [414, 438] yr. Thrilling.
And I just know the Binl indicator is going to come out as 1.8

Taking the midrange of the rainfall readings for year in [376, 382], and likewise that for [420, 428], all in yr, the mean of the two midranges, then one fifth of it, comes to 2.167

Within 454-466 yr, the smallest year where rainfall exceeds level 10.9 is 461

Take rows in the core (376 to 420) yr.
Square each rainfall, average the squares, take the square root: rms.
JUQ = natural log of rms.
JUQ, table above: 2.08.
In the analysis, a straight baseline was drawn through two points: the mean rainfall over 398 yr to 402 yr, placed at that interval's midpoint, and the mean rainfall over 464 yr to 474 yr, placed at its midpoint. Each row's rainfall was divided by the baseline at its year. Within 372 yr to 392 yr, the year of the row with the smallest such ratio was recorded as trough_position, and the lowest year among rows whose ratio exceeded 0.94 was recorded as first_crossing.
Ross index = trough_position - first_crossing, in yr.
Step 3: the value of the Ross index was 16 yr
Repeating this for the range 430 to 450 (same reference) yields 18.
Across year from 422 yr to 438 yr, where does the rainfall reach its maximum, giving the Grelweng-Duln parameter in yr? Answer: 427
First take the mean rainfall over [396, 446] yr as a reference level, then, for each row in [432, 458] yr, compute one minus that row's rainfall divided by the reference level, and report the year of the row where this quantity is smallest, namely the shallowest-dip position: 433 yr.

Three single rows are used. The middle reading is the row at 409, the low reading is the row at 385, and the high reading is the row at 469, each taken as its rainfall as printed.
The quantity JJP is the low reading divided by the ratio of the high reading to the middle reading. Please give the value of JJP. 5.11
